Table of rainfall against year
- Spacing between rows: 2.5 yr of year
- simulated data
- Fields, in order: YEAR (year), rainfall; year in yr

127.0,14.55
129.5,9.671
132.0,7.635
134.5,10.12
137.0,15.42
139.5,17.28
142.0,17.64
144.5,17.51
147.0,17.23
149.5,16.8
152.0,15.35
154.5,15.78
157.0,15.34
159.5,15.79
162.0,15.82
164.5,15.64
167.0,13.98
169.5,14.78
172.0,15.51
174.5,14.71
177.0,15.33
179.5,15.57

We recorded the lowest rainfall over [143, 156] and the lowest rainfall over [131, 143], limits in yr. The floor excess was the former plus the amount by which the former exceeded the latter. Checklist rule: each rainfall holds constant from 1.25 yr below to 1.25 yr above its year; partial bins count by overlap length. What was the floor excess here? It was 23.1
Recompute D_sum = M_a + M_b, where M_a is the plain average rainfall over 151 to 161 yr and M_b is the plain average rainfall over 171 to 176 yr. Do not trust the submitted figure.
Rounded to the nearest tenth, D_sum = 30.7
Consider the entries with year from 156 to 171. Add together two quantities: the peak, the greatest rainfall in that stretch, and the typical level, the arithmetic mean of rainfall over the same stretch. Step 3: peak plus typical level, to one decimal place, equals 31.0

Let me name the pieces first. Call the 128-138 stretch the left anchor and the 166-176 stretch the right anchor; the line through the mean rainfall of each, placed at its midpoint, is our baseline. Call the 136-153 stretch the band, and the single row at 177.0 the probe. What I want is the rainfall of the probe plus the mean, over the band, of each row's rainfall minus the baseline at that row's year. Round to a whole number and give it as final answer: 20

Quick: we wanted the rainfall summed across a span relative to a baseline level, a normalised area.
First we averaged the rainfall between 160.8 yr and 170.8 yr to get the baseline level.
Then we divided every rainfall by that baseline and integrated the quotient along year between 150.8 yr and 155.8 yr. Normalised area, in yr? 5.2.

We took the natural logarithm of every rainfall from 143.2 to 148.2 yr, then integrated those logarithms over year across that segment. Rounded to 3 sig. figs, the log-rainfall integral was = 14.3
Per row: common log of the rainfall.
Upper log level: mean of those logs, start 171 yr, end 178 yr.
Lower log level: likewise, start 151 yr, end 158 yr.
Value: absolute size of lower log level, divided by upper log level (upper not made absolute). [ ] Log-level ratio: 1.01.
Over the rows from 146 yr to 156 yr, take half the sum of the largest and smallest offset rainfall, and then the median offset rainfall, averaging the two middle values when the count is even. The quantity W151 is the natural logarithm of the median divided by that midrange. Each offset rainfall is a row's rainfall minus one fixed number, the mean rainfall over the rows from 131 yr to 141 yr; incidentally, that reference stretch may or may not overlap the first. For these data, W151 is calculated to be 0.00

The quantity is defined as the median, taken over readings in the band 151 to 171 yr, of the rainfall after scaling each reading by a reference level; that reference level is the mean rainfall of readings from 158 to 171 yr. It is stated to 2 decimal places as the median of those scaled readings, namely 1.02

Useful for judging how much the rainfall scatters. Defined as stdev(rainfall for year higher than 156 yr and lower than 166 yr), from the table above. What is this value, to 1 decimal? 0.2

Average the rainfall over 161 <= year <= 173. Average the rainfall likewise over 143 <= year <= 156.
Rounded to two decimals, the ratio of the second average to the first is 1.09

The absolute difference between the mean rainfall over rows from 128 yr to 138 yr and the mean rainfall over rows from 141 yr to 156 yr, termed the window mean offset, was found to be 6.0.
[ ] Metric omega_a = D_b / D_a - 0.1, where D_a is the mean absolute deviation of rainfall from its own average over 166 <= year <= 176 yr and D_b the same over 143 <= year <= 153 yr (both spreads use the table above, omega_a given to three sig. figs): 1.62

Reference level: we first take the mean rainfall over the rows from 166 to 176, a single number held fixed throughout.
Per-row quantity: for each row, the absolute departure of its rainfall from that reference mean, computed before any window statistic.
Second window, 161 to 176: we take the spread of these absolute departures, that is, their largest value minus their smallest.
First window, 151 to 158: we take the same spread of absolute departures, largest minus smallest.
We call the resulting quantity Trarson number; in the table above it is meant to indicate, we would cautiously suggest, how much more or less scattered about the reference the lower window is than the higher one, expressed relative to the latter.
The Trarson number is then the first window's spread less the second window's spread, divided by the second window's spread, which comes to -1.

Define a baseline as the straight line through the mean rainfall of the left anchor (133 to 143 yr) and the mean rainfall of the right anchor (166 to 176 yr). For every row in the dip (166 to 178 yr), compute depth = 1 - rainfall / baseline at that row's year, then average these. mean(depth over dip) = -0.01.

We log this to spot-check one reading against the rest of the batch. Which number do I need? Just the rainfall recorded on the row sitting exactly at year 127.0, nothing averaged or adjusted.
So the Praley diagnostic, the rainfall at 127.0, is 14.55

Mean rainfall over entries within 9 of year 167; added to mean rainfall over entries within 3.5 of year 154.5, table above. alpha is 31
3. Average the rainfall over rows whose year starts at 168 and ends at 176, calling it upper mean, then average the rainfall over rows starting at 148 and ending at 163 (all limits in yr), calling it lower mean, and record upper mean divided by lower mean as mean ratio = 0.95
